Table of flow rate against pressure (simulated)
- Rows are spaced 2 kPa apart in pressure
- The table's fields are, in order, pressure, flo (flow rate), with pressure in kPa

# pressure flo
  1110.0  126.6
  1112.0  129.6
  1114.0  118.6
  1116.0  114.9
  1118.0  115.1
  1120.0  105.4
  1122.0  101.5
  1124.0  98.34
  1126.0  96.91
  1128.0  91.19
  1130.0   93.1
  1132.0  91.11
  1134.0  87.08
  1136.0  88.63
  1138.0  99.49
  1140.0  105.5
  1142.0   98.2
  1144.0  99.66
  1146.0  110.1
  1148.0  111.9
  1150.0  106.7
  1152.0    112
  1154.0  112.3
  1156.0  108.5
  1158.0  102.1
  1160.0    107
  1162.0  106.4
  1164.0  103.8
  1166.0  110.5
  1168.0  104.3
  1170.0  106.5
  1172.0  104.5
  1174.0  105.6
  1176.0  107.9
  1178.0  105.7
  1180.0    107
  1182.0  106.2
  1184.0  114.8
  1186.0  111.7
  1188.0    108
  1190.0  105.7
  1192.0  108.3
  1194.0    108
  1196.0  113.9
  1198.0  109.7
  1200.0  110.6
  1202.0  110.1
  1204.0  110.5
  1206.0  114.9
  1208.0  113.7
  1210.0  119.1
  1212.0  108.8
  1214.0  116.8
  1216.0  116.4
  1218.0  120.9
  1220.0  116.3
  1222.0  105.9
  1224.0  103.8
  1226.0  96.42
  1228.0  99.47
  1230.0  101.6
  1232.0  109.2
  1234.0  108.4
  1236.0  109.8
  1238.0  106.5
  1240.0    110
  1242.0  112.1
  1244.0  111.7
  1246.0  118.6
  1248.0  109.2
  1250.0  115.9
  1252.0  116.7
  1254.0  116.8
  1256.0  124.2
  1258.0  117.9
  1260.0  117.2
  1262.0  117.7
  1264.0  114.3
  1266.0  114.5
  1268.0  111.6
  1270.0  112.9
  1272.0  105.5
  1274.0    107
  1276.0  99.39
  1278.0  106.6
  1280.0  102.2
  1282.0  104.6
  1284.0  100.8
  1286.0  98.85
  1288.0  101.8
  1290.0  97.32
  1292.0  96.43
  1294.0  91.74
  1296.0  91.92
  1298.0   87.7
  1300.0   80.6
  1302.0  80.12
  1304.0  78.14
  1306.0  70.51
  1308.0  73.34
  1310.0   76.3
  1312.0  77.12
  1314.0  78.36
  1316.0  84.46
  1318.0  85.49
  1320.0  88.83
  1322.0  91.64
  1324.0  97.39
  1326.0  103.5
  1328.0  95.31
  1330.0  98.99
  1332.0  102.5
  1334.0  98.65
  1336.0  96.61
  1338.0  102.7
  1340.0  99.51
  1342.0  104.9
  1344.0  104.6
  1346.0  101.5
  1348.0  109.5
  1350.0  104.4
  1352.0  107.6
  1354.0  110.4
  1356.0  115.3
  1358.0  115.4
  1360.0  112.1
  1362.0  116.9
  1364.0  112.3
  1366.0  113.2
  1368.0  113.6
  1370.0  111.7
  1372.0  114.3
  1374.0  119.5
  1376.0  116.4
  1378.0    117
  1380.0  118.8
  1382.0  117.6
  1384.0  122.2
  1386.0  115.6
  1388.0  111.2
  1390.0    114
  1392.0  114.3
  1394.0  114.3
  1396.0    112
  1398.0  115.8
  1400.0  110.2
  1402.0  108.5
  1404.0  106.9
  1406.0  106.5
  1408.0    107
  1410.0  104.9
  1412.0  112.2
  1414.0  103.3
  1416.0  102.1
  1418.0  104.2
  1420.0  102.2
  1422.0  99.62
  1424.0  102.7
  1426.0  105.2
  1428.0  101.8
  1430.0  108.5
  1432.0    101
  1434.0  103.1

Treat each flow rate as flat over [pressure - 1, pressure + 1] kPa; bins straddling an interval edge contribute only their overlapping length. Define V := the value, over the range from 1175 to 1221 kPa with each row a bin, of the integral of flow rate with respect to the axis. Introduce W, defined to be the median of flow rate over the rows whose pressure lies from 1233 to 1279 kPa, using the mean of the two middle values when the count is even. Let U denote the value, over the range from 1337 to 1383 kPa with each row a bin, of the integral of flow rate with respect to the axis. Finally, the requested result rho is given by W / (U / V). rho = 112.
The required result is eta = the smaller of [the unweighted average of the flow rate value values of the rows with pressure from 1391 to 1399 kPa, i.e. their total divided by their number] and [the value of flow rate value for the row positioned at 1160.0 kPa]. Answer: 107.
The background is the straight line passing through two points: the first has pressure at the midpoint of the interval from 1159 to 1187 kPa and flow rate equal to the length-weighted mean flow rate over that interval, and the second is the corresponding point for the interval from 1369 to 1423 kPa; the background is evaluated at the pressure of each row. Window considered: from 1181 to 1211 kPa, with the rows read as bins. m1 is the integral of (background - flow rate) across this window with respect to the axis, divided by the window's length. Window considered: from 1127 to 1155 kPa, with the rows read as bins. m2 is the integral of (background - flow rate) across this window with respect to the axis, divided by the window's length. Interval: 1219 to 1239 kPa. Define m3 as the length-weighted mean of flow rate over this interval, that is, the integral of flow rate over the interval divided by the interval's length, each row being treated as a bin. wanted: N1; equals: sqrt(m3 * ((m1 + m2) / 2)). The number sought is 12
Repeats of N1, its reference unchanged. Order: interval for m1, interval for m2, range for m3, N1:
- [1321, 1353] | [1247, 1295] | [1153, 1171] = 23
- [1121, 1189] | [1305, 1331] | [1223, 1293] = 38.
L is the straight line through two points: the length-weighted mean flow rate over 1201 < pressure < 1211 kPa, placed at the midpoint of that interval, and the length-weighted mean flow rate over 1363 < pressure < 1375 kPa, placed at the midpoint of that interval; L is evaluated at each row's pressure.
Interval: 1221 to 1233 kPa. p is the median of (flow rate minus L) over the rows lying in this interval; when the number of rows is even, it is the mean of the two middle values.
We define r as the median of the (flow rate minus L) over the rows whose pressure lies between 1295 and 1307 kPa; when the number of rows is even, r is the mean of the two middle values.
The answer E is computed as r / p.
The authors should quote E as 3.0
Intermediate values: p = -11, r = -34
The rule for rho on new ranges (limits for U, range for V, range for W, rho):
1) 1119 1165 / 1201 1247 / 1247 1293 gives 119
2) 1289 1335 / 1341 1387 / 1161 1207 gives 138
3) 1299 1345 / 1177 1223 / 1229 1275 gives 139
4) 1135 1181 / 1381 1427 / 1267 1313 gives 101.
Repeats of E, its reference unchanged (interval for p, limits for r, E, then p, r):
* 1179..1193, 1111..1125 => -0.3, -6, 1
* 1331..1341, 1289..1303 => 1.5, -15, -22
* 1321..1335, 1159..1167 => 0.4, -15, -7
